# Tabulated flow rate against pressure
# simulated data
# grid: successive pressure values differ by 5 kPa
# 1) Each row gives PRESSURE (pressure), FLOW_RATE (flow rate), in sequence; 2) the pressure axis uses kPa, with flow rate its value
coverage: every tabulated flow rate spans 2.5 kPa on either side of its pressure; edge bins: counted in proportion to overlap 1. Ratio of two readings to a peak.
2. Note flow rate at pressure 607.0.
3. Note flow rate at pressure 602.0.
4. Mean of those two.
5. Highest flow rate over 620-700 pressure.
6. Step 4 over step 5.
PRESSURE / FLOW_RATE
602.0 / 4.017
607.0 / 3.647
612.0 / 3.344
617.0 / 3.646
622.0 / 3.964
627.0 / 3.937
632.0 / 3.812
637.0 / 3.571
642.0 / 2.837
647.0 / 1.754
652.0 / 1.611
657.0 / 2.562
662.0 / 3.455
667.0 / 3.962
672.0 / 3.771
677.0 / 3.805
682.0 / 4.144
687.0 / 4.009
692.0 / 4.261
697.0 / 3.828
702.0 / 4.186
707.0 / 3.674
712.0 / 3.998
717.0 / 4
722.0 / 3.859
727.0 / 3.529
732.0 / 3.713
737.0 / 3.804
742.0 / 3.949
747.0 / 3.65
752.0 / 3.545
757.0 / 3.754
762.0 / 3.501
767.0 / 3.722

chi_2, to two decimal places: 0.90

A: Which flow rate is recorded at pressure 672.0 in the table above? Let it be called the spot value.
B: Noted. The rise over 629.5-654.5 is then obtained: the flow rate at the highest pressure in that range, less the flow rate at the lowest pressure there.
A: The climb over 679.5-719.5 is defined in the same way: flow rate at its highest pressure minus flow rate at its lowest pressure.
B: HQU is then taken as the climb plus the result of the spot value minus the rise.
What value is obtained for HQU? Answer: 5.8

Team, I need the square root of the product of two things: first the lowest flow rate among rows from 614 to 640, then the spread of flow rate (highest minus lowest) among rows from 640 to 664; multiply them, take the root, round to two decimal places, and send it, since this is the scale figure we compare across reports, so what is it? 2.57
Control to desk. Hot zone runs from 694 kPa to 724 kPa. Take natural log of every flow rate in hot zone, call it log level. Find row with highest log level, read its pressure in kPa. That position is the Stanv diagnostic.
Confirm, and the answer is 702.0 kPa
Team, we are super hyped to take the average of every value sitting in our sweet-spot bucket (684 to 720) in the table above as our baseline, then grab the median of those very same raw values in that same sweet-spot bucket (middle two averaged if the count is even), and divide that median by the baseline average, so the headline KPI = 1.00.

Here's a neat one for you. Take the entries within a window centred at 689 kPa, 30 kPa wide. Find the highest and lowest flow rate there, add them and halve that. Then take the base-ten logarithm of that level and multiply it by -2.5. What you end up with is -1.51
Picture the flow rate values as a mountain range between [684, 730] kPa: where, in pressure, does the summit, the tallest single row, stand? 692.0 kPa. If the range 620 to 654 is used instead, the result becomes 622.0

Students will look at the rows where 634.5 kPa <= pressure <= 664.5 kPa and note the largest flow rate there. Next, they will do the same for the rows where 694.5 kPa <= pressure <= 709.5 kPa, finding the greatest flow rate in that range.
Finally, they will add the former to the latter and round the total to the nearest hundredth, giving 7.76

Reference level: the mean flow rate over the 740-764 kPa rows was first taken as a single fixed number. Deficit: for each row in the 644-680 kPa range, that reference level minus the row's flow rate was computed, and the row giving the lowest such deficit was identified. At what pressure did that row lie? 667.0 kPa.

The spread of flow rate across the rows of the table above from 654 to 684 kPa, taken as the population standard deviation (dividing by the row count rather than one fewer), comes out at 0.52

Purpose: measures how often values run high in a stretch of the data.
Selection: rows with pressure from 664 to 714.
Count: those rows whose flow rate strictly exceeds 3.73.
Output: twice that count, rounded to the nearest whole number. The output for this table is 18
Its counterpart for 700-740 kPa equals 10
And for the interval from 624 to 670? 6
